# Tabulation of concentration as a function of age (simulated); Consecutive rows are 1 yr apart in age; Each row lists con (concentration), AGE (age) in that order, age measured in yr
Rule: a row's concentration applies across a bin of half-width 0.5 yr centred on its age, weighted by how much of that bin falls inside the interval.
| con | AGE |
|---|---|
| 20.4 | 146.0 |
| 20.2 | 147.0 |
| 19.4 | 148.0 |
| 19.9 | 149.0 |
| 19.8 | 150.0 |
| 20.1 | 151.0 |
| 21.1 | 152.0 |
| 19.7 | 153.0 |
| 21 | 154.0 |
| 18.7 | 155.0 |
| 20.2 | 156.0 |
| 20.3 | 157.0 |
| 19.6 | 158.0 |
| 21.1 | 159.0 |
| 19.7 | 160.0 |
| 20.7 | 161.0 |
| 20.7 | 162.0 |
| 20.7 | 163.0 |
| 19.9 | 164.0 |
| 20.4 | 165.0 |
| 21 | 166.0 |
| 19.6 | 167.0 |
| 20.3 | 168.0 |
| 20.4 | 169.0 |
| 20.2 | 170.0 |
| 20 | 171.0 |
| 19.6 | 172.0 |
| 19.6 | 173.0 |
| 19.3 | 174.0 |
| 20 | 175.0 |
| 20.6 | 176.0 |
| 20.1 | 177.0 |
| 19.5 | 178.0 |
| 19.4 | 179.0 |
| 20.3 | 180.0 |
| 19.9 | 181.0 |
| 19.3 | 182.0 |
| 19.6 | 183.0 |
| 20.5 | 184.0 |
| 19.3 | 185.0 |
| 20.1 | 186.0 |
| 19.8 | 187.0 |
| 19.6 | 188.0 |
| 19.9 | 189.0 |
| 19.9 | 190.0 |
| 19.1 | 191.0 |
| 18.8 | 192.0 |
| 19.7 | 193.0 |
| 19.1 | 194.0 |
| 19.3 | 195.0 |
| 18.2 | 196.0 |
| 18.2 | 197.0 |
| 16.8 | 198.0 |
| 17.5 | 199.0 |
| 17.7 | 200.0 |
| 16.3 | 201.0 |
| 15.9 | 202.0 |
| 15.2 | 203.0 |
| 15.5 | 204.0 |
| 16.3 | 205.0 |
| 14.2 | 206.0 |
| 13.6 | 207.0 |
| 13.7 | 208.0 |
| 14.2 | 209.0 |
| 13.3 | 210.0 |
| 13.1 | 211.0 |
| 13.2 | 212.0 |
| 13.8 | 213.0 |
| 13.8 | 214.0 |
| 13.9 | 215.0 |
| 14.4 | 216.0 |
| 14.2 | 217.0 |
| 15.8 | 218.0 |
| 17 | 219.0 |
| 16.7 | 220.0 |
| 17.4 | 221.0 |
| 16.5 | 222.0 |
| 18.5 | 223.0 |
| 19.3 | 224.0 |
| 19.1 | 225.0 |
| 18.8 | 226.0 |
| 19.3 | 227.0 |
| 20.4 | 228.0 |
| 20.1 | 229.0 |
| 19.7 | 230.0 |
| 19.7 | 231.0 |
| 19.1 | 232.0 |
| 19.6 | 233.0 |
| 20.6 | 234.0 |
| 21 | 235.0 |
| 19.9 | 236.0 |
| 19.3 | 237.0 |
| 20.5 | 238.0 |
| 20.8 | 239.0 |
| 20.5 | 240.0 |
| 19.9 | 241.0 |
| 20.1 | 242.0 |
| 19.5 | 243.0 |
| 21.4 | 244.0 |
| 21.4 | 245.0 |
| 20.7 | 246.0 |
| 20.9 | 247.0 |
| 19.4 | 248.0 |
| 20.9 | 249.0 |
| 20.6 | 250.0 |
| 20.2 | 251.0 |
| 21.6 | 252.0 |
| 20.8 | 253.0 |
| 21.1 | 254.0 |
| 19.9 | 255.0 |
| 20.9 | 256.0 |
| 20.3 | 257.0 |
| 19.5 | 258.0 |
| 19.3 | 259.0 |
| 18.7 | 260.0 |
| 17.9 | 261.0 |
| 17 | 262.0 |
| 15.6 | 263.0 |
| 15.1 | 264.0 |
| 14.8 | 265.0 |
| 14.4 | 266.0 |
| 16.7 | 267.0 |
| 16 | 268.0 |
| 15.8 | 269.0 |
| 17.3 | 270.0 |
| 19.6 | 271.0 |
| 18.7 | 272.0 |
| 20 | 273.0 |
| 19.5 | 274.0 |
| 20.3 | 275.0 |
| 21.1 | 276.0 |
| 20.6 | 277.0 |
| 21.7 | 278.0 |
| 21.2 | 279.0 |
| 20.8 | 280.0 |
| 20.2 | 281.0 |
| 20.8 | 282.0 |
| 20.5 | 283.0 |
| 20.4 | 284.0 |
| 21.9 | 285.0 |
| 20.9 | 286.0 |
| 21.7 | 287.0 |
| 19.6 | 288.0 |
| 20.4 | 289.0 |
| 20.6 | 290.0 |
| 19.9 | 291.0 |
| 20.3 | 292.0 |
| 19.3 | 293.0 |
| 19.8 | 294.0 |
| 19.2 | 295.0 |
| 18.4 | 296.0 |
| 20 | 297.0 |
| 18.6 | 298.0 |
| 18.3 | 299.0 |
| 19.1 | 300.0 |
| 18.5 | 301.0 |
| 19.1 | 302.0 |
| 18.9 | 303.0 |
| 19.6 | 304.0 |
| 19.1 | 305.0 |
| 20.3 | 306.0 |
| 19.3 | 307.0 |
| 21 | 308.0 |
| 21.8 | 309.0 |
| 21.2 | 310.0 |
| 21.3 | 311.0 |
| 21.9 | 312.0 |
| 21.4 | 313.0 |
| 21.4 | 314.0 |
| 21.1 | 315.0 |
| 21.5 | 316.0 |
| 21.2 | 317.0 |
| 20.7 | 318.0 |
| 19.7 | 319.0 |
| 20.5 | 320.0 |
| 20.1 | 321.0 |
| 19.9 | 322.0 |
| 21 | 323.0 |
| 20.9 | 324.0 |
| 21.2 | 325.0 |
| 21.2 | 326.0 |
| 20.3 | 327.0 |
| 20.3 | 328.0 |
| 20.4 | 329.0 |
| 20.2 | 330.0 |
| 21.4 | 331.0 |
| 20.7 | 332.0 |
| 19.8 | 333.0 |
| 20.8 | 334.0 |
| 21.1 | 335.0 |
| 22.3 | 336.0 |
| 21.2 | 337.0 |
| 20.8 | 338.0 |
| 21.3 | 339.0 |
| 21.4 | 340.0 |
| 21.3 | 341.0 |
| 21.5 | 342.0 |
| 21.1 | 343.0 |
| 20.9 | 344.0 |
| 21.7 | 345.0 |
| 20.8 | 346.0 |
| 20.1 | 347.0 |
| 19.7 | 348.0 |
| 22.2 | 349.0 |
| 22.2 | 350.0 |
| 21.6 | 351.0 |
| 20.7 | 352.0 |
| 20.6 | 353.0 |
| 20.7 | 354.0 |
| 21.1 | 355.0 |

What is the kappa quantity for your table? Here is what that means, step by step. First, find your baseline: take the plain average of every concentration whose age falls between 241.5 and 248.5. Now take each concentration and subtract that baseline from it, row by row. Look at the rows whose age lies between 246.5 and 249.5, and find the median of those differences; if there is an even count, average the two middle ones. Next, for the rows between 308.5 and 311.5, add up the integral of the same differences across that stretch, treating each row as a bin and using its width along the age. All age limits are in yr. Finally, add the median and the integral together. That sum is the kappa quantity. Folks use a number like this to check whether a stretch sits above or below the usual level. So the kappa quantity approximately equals 3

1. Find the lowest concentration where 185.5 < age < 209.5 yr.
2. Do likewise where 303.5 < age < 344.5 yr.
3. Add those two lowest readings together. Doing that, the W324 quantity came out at 32.7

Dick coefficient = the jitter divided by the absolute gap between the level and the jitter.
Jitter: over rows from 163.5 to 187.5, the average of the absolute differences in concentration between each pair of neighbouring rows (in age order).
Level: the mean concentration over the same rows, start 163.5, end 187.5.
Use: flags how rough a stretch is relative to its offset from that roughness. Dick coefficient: 0.028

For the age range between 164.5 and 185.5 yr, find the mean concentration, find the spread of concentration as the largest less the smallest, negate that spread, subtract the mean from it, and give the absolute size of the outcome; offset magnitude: 21.6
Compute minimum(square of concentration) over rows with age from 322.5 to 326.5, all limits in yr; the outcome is 437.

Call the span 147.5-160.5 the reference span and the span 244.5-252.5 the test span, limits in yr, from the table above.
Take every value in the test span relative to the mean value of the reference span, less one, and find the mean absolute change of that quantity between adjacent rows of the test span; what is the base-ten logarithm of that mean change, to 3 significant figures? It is -1.37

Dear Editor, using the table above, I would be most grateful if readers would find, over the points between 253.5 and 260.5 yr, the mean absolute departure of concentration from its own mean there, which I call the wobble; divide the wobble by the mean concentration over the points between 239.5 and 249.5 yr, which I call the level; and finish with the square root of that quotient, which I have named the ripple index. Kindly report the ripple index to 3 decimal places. 0.184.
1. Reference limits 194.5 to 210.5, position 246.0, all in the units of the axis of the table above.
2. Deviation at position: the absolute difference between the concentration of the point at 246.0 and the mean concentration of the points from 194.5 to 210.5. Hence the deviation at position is 4.7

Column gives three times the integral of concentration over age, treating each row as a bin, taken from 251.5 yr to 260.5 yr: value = 546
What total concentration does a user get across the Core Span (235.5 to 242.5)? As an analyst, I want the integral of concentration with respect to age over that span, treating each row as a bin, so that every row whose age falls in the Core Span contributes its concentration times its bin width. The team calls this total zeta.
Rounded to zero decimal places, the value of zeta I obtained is 141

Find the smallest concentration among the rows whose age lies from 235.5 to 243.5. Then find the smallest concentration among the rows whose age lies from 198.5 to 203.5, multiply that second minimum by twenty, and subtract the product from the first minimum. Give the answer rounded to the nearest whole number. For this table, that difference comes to -285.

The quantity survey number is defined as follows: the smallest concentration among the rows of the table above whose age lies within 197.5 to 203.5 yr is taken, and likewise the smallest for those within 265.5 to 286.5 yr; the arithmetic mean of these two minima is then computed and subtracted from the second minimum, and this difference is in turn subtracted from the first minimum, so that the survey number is 15.6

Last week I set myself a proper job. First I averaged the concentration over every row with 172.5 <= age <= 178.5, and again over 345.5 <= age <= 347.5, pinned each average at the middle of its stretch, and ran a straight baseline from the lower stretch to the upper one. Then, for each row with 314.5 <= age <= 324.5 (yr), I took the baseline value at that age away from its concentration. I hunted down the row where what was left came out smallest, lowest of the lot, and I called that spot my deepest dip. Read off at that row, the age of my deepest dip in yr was 319.0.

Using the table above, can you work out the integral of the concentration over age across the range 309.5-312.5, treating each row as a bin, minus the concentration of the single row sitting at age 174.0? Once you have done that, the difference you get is 45.1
